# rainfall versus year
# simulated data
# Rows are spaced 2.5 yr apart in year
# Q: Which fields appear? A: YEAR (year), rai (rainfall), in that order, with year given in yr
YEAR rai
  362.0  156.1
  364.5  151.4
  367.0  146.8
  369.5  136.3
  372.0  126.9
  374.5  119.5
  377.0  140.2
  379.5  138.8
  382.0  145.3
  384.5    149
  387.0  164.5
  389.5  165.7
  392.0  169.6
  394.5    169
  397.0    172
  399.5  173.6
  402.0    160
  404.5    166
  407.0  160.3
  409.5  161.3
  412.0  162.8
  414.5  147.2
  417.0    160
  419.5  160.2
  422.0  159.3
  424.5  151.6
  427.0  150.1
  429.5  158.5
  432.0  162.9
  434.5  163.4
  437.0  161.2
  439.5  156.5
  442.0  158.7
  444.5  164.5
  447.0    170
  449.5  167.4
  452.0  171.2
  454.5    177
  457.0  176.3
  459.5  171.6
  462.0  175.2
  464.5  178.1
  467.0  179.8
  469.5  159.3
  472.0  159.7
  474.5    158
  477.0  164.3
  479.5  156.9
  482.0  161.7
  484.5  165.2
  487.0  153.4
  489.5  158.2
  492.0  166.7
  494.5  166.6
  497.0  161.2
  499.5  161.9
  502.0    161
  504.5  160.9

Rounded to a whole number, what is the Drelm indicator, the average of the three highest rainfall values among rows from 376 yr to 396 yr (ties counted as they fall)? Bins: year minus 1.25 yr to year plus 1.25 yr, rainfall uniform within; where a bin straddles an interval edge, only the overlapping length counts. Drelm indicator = 168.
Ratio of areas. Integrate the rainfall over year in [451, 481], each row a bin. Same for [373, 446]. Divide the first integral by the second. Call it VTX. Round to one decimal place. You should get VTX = 0.4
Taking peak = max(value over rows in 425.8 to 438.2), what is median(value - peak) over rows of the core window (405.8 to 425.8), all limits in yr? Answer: -3.3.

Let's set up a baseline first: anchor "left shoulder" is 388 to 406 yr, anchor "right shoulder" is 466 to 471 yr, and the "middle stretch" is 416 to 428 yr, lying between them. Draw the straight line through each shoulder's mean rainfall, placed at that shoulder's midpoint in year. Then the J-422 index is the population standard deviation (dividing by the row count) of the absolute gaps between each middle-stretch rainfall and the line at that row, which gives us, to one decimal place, 4.5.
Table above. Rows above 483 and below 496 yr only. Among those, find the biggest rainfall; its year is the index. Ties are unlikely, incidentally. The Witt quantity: 492.0 yr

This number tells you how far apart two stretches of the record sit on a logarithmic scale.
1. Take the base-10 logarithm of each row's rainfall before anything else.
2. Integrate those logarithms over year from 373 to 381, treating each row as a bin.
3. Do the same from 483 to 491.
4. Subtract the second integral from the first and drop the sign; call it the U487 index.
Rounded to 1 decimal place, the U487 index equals 0.6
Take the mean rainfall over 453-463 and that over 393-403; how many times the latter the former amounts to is 1.04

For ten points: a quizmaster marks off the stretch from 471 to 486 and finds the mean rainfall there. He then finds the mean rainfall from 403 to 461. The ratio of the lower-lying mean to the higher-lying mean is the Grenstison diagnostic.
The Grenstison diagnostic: 1.01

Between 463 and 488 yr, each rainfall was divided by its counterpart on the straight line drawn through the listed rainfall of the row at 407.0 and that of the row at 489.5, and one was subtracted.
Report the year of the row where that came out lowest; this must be 487.0 yr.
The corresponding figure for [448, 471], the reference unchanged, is 469.5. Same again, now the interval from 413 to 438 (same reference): 414.5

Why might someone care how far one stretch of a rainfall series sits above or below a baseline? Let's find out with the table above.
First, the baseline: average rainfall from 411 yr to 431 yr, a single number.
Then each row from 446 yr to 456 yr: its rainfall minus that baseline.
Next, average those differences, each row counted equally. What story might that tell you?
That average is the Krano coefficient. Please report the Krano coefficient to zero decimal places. 15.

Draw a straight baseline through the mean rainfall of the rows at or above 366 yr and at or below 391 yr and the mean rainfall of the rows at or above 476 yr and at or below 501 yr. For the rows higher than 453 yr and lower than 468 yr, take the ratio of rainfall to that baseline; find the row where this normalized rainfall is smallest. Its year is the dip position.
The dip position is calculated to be 459.5 yr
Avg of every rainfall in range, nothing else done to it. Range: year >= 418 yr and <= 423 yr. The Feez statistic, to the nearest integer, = 160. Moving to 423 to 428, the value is 151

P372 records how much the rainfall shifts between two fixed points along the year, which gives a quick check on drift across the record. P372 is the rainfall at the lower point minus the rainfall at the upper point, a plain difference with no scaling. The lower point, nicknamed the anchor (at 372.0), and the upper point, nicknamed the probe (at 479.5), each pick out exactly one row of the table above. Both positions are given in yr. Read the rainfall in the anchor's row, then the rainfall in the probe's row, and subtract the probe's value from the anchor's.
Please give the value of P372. -30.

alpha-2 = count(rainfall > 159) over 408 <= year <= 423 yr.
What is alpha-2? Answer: 5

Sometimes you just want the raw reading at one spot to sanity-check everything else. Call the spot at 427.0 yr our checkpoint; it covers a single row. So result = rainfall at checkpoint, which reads 150.1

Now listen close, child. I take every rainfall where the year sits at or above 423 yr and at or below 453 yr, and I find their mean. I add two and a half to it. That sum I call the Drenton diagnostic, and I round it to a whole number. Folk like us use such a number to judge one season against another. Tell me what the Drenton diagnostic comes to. 164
